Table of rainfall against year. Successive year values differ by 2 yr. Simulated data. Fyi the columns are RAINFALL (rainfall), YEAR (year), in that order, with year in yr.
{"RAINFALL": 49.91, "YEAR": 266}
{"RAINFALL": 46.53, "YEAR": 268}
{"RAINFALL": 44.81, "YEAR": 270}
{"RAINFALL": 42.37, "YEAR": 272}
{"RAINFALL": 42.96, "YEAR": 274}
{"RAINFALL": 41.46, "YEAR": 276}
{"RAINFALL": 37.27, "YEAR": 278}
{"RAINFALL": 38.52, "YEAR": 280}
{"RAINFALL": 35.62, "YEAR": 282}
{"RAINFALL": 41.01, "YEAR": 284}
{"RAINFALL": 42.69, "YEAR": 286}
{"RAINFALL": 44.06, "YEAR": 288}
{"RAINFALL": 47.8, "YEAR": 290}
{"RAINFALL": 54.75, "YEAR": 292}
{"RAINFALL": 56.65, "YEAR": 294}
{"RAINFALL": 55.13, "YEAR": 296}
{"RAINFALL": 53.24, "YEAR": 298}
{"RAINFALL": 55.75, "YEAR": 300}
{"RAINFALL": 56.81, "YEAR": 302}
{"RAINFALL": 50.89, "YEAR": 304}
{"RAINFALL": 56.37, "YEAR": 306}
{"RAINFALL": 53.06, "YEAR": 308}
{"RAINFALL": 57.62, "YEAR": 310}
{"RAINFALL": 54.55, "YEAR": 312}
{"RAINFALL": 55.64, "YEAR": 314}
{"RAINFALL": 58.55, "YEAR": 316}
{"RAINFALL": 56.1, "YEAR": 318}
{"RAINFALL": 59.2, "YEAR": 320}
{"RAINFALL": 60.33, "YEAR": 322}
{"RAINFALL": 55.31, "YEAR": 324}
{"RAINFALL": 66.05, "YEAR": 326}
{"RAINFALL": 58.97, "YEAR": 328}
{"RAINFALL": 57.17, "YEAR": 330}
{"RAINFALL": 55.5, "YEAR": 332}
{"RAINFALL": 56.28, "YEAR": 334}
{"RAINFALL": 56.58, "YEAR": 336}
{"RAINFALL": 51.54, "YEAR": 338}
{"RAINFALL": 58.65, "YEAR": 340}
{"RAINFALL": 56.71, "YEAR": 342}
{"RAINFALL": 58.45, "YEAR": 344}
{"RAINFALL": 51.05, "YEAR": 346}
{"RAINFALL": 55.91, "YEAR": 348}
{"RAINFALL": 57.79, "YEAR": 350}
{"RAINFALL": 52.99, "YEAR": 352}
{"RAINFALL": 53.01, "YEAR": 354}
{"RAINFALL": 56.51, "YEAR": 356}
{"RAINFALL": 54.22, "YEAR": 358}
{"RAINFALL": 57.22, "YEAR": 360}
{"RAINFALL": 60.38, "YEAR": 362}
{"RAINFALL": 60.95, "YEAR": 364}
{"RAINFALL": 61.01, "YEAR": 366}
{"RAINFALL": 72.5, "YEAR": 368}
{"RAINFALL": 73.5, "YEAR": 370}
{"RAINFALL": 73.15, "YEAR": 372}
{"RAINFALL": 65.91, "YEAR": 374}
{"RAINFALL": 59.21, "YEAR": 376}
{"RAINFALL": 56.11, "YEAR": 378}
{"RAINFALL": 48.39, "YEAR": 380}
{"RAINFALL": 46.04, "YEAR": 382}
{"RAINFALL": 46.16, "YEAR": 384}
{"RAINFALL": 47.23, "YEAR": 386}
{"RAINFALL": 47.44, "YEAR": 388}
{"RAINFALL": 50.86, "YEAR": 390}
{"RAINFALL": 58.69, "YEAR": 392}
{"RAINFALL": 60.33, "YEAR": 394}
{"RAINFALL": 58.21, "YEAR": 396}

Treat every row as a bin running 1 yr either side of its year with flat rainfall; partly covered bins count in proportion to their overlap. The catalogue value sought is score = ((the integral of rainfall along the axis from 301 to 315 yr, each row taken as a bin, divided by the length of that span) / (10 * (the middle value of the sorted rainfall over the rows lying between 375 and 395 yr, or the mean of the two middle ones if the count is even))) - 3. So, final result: -2.89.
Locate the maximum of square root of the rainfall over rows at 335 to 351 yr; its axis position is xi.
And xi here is 340 yr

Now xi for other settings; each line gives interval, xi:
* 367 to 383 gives 370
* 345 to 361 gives 350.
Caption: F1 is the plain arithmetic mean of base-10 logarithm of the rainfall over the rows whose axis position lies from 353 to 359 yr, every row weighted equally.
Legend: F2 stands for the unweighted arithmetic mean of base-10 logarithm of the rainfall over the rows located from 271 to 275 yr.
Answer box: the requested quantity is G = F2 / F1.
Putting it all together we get 0.94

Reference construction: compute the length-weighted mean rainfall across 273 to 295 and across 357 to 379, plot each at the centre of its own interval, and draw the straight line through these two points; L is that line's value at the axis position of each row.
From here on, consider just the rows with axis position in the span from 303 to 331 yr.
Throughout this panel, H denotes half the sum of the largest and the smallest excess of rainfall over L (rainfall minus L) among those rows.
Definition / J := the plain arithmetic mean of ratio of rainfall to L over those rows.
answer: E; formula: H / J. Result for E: 7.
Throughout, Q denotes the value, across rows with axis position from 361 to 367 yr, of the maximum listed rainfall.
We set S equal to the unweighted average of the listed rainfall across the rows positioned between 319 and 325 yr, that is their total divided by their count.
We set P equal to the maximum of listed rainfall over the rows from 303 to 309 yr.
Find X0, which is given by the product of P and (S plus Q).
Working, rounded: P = 56.37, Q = 61.01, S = 58.3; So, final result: 6724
